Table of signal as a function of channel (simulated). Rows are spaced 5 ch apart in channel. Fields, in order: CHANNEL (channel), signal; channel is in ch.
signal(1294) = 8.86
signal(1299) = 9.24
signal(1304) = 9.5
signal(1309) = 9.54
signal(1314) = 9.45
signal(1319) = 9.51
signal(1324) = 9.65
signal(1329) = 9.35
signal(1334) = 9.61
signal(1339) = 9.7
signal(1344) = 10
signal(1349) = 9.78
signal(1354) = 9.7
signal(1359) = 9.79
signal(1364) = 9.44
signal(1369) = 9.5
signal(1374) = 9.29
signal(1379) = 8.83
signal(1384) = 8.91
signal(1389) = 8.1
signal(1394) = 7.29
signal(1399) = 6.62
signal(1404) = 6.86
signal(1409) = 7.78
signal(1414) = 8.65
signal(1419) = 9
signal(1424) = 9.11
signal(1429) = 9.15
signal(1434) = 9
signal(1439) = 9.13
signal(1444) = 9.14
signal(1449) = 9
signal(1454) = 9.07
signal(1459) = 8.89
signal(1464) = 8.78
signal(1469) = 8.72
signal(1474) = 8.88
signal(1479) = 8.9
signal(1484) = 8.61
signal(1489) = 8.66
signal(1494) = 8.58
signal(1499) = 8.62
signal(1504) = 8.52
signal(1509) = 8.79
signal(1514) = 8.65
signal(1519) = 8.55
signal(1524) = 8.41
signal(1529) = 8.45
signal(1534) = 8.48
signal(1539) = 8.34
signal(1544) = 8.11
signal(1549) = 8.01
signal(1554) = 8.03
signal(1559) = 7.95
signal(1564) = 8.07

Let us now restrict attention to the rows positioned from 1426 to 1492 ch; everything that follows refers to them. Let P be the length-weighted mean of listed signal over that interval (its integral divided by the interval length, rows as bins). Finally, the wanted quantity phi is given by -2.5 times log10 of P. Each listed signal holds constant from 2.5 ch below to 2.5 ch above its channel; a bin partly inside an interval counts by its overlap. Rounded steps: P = 8.92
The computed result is -2.38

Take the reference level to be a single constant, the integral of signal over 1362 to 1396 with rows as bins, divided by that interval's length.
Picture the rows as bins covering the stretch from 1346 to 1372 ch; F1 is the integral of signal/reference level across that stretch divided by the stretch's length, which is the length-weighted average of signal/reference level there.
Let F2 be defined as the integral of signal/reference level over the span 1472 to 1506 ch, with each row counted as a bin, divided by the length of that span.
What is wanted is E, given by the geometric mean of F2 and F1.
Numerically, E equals 1.04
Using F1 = 1.10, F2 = 0.99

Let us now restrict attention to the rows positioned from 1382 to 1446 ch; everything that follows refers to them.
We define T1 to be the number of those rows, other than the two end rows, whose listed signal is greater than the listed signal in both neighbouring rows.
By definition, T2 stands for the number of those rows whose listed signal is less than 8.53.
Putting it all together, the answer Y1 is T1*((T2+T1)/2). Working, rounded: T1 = 1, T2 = 5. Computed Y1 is 3.0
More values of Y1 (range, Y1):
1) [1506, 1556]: 4.0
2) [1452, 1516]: 10.0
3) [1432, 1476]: 2.0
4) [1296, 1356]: 4.5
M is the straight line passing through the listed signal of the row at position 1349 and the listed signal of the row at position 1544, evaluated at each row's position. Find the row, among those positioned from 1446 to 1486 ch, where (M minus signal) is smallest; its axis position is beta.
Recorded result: 1479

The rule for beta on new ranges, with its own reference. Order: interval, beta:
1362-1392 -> 1369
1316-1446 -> 1344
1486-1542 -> 1509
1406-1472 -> 1454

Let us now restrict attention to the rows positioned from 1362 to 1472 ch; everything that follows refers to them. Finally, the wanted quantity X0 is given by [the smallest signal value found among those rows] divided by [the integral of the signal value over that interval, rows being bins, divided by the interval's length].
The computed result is 0.766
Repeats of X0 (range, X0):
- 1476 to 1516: 0.983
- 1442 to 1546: 0.935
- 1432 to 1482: 0.975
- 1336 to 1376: 0.962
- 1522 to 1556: 0.969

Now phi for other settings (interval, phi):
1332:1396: -2.41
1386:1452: -2.31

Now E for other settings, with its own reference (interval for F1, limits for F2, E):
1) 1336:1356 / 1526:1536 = 1.04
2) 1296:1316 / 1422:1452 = 1.05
